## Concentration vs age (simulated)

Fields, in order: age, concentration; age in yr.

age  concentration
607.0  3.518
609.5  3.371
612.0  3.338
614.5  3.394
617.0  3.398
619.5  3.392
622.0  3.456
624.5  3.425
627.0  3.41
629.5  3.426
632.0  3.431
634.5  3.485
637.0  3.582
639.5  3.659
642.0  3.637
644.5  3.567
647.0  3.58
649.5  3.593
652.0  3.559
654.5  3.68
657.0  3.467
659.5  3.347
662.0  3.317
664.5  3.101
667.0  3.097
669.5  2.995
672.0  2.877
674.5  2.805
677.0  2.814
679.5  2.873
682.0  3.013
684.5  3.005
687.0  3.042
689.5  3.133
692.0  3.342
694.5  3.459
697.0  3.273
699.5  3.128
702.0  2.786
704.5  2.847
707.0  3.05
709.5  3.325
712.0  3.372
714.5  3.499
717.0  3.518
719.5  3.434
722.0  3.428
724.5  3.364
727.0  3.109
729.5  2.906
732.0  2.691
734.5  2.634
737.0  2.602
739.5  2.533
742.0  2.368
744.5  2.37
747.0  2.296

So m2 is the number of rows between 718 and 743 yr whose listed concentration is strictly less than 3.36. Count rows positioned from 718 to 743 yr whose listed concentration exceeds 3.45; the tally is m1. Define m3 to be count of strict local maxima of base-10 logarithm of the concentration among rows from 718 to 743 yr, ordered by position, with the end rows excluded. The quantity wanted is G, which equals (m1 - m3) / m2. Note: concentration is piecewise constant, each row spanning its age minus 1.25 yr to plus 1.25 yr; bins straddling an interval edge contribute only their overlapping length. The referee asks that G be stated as 0.0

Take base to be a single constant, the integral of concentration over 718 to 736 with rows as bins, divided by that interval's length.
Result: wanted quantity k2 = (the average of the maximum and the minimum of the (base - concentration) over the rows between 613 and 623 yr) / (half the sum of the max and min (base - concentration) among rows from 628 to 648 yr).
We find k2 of 0.7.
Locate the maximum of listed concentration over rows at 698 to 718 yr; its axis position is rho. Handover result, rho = 717.0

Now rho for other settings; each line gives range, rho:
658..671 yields 659.5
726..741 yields 727.0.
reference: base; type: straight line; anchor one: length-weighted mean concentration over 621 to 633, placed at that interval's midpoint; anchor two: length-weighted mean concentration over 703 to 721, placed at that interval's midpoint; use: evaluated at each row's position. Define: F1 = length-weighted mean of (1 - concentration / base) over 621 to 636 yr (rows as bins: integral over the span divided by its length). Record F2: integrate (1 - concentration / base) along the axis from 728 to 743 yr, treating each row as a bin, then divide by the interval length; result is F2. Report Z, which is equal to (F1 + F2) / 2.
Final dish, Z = 0.09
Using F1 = 0.00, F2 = 0.19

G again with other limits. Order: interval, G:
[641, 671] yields 1.0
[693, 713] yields 0.2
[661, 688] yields -0.1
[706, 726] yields 0.5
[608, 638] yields 1.0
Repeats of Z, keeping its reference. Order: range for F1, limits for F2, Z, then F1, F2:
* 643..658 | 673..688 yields 0.03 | -0.06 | 0.12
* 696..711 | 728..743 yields 0.13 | 0.07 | 0.19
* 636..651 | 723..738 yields 0.03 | -0.06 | 0.11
